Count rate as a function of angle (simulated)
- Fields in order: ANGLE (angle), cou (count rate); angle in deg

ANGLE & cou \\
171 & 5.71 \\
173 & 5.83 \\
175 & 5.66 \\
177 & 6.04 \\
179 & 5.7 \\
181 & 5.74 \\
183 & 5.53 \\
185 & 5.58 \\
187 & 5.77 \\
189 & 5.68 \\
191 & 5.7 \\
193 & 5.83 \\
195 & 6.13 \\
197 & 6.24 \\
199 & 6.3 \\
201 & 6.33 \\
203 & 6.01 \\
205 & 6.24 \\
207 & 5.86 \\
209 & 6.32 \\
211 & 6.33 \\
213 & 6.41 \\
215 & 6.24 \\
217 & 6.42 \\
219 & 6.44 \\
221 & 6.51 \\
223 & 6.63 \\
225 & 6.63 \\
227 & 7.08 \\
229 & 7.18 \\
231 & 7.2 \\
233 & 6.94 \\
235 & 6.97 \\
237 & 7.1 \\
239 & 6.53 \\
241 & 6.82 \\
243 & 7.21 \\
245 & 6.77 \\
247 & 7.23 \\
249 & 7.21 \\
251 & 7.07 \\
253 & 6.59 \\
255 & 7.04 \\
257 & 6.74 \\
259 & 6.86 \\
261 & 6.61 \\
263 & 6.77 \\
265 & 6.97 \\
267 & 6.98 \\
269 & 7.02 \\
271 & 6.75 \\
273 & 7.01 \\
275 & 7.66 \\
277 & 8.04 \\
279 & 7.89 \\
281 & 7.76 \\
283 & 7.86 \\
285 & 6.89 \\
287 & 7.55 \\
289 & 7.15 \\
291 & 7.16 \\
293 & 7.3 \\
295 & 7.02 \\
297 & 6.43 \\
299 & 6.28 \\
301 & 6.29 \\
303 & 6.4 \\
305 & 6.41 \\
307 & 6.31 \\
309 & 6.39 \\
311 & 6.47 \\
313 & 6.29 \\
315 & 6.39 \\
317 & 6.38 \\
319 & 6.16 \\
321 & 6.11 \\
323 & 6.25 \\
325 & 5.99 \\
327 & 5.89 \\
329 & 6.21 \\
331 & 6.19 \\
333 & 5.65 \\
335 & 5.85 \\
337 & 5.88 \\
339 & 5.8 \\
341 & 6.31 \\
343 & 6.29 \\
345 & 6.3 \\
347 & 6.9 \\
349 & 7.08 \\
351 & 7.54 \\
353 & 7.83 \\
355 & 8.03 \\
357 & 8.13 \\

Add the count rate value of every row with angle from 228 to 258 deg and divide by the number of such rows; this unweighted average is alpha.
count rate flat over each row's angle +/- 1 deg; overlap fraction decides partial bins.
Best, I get 7.0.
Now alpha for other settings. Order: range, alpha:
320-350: 6.2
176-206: 5.9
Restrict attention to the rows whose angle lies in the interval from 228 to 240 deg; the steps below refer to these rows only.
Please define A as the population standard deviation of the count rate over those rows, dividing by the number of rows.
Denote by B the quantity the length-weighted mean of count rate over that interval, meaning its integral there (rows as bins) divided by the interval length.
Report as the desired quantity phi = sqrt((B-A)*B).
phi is 6.9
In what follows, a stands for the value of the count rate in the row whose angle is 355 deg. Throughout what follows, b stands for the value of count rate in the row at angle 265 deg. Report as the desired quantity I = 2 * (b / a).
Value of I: 1.7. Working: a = 8.03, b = 6.97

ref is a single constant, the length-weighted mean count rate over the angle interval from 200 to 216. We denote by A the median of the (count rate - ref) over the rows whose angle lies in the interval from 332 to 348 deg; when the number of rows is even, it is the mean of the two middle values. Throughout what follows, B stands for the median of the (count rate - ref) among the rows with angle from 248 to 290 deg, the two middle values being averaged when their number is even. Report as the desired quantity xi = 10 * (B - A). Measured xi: 9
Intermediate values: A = -0.1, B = 0.80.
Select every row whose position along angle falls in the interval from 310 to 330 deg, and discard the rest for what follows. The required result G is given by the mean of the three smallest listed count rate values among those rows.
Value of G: 6.0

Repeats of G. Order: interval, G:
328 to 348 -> 5.8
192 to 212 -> 5.9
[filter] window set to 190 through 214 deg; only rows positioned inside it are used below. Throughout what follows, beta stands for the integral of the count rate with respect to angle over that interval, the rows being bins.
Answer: 147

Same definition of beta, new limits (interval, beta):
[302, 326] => 151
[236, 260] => 166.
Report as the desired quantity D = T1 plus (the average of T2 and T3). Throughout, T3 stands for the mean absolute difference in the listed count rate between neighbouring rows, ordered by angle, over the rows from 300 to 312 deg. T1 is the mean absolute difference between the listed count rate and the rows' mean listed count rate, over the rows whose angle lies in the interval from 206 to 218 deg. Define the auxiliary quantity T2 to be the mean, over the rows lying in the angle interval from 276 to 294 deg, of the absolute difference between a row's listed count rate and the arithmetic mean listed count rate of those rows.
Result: 0.35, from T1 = 0.142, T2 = 0.34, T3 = 0.08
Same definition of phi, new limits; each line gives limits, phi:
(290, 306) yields 6.5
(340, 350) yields 6.4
